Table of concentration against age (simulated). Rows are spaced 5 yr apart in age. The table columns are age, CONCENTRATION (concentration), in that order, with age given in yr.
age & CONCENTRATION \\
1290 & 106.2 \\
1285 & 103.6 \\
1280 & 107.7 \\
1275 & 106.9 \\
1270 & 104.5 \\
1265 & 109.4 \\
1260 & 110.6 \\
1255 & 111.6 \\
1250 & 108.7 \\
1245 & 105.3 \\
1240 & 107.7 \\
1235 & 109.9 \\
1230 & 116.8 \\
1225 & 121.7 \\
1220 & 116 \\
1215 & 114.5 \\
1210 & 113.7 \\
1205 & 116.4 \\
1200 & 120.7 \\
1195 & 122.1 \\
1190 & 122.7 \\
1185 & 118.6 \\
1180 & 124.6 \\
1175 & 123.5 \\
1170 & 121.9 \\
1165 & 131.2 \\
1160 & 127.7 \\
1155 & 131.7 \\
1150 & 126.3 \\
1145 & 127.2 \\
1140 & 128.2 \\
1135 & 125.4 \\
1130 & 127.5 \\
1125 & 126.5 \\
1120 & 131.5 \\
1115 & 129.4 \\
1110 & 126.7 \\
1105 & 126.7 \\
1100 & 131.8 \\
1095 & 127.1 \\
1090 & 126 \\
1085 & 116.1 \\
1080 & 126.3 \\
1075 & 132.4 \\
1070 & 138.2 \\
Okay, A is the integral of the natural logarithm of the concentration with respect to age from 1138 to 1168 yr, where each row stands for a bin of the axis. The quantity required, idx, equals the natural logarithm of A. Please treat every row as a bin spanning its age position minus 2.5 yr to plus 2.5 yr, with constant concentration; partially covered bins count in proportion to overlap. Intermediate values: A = 146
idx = 4.98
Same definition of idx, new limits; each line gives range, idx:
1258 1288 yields 4.94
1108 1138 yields 4.98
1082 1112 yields 4.98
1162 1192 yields 4.97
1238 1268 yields 4.95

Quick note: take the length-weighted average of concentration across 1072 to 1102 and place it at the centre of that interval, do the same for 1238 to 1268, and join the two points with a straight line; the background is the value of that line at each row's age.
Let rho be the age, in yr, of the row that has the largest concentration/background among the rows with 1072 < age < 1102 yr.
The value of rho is 1100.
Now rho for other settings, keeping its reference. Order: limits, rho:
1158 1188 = 1165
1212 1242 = 1225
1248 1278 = 1255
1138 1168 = 1165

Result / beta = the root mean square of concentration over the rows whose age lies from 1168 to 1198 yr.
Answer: 122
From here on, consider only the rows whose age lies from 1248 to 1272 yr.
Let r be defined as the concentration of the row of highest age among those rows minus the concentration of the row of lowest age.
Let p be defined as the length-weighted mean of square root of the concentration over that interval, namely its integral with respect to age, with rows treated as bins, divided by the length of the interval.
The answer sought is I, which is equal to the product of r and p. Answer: -44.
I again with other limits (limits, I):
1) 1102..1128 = -2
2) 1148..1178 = -32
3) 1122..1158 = 59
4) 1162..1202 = -117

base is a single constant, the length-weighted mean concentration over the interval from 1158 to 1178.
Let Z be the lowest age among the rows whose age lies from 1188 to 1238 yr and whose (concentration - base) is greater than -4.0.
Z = 1190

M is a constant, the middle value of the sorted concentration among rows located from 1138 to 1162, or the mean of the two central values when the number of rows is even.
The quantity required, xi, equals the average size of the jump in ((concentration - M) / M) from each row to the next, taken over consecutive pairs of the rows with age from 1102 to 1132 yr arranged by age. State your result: 0.017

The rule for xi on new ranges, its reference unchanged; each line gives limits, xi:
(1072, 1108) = 0.048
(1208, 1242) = 0.029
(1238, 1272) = 0.021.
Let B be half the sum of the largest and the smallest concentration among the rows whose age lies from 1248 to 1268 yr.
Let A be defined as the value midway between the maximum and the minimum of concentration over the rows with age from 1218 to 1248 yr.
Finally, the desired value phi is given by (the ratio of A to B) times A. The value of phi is 117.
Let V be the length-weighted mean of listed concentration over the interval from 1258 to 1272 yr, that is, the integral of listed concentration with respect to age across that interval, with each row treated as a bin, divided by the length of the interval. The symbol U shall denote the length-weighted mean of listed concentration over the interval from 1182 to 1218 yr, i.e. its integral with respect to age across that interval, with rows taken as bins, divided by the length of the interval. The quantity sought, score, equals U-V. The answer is 10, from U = 118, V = 108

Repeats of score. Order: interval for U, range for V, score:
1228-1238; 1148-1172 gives -15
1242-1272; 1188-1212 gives -11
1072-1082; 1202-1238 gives 14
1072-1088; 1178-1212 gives 6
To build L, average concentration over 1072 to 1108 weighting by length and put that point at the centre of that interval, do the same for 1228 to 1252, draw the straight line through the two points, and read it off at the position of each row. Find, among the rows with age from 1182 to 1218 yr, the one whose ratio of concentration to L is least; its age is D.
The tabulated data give 1210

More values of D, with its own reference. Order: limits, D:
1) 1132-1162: 1135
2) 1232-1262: 1245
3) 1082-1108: 1085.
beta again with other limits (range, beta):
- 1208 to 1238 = 115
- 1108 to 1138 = 128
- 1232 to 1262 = 109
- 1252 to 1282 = 108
